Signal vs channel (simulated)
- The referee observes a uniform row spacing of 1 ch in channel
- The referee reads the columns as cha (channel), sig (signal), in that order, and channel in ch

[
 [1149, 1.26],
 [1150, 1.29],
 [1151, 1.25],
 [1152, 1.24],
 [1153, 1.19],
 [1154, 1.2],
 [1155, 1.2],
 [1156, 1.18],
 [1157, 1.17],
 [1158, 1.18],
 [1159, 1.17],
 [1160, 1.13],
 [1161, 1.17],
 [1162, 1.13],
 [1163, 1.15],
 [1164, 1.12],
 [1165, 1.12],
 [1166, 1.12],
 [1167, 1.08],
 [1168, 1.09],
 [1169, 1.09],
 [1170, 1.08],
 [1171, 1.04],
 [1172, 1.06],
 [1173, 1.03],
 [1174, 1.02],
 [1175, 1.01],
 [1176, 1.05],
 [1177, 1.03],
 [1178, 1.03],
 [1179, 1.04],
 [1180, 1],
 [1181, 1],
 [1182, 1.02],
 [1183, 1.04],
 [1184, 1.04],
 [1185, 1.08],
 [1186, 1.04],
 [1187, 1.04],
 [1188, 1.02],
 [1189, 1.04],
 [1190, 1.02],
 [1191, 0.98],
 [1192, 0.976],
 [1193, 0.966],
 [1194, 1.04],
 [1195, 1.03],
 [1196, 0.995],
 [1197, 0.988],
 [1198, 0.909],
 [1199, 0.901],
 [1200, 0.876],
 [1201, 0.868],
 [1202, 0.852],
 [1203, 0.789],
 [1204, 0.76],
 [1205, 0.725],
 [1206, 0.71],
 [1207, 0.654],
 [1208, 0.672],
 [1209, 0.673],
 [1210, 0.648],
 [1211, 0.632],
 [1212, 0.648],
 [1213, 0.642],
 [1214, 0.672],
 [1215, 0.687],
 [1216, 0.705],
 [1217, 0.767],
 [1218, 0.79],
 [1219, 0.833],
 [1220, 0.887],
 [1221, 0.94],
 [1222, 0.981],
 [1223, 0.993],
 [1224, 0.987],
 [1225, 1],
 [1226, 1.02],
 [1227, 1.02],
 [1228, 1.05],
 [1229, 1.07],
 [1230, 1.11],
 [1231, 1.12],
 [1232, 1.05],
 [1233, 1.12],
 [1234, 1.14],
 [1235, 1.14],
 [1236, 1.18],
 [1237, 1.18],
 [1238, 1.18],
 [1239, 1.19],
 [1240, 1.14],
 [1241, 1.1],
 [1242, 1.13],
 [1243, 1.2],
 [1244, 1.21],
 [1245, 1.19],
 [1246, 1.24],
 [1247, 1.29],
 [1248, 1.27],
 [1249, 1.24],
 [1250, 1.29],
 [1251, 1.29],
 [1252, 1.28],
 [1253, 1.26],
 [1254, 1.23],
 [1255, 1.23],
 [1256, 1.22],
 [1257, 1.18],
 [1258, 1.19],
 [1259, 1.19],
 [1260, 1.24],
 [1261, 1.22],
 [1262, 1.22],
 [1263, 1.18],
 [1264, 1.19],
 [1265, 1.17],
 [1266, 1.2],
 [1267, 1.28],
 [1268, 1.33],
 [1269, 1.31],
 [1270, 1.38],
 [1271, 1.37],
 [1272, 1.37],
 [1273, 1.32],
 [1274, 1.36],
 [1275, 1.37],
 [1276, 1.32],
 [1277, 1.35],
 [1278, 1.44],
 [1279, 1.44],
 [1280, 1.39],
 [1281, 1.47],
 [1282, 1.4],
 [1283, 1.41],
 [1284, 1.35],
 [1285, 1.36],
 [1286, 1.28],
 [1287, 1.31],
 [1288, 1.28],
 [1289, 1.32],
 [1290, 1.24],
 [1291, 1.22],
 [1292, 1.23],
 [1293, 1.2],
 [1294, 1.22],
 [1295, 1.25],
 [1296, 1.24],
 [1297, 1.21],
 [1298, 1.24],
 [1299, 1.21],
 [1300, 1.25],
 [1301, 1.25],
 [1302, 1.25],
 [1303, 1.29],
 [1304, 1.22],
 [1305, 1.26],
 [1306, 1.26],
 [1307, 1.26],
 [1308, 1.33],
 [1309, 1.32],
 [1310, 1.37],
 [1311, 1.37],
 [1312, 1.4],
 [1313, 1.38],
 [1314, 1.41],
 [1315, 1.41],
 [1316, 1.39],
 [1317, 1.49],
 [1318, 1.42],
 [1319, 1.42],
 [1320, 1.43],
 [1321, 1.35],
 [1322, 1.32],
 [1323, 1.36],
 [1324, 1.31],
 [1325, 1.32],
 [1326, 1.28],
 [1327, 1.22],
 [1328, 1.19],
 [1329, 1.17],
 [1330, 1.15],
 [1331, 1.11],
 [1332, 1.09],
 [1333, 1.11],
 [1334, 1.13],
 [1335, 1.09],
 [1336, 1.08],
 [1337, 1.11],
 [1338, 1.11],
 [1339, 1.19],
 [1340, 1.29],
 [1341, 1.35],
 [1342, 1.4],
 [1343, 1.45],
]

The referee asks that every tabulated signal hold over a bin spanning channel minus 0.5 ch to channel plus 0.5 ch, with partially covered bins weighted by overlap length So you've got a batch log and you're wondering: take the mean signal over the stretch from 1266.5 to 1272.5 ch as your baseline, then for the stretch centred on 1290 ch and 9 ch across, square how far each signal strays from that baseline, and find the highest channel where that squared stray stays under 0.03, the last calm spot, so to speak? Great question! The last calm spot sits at 1294 ch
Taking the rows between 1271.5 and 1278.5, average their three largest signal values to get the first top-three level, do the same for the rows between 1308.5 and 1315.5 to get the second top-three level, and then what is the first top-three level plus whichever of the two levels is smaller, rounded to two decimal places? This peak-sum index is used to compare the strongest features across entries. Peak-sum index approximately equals 2.79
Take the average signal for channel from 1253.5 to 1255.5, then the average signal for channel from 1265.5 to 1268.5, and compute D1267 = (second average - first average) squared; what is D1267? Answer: 0.002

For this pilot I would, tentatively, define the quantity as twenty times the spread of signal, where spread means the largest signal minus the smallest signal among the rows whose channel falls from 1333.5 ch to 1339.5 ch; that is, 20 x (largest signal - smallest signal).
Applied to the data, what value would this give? 2.2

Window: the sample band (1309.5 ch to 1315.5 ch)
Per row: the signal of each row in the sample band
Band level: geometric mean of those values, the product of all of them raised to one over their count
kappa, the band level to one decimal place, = 1.4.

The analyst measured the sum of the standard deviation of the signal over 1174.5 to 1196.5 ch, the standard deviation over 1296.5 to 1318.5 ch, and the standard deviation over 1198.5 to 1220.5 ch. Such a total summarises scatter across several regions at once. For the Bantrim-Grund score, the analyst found 0.20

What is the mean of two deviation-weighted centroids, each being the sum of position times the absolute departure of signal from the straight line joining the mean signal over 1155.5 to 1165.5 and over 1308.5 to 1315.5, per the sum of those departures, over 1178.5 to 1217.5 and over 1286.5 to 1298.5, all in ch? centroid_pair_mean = 1248.4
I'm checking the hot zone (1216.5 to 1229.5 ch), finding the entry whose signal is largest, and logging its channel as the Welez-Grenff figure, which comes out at 1229 ch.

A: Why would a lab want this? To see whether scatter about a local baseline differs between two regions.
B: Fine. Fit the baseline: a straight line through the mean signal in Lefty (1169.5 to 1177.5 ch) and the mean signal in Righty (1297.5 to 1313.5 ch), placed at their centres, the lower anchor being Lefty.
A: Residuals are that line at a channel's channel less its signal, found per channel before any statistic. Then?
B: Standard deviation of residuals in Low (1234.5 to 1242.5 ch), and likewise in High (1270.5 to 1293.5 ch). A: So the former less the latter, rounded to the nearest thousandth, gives -0.047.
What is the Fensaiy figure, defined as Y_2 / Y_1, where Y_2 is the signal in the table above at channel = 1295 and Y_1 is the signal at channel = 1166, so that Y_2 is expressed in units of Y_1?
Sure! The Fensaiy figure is 1.12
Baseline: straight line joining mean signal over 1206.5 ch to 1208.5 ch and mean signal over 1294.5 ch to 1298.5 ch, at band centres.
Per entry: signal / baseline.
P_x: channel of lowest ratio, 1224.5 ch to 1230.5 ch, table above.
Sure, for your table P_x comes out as 1225 ch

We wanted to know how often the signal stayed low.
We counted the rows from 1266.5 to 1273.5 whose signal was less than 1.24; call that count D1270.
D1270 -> 0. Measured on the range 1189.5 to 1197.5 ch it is 8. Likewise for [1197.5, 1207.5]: 10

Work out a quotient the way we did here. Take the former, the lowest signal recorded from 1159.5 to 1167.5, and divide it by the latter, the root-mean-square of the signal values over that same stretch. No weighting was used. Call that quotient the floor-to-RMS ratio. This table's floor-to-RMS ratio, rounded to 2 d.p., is 0.96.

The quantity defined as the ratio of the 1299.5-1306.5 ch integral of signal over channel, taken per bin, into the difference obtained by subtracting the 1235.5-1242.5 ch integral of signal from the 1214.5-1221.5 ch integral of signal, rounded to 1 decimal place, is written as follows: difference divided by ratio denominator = -0.3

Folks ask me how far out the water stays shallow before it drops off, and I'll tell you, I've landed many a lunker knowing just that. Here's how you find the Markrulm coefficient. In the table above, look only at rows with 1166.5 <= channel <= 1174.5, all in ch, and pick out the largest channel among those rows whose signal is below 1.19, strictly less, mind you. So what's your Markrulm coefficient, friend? 1174 ch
